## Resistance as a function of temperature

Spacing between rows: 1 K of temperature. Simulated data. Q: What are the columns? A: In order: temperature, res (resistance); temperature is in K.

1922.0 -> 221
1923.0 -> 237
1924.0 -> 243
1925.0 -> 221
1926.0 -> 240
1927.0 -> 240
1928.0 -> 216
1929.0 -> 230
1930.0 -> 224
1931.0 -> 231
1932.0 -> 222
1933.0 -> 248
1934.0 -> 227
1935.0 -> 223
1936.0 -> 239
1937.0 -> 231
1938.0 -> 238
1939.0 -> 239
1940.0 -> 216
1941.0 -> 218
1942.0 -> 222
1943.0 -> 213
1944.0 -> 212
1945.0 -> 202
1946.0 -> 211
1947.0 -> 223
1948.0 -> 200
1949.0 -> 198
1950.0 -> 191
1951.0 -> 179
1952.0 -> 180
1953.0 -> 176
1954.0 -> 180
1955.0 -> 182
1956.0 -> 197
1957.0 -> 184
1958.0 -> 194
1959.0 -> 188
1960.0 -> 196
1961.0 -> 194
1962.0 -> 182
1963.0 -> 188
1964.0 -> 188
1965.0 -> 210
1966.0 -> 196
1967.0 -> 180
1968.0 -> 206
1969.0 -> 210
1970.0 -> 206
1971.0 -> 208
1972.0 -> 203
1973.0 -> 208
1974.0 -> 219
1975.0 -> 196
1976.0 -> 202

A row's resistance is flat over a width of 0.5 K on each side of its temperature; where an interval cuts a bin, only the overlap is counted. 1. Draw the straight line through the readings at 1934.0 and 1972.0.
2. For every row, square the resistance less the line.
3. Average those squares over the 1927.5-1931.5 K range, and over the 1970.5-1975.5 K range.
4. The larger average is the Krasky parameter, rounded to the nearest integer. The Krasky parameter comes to 75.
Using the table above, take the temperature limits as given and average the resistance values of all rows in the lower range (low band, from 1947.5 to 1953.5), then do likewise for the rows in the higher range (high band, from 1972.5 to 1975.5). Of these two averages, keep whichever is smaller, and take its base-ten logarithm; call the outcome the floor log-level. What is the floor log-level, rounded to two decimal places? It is 2.27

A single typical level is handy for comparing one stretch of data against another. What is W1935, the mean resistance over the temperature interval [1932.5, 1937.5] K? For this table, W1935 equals 234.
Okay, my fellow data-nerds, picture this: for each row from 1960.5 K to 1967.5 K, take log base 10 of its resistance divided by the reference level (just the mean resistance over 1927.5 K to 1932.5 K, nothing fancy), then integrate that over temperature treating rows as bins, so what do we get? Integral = -0.49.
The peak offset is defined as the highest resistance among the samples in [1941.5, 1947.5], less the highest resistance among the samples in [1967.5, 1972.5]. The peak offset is 13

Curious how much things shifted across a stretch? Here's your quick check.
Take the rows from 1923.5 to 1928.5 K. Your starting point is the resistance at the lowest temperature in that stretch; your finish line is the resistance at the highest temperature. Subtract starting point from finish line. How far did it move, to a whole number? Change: -27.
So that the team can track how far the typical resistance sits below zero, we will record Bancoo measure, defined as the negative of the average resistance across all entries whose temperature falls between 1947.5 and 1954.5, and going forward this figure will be -186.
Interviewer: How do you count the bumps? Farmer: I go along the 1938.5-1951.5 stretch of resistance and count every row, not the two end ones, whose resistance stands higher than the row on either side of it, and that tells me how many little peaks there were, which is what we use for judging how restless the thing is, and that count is 2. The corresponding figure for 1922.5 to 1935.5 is 4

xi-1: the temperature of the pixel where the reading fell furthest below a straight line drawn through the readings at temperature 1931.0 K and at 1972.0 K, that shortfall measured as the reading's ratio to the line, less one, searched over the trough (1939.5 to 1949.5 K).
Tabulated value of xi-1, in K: 1949.0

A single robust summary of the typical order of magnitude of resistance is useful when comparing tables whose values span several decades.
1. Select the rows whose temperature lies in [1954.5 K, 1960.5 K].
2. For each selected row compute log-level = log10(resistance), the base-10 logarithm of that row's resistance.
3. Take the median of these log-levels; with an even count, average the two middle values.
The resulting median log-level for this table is 2.28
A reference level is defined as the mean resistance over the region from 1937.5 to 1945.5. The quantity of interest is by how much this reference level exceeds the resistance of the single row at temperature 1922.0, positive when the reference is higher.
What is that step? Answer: -1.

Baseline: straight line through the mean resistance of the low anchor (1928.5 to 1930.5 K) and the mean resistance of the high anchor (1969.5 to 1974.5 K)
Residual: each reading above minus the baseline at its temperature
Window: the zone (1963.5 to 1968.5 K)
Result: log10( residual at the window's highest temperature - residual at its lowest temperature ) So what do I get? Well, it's 1.29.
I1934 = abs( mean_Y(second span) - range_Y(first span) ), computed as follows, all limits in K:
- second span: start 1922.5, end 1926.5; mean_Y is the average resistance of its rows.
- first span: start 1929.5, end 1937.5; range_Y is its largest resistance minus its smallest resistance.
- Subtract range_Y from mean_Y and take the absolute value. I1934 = 209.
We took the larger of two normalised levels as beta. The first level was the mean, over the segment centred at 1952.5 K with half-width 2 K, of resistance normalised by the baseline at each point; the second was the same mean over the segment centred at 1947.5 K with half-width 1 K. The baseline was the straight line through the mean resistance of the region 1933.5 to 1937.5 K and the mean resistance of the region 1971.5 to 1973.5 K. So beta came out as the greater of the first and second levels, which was 0.95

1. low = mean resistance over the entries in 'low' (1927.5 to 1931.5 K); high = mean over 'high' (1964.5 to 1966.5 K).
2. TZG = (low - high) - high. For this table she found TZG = -181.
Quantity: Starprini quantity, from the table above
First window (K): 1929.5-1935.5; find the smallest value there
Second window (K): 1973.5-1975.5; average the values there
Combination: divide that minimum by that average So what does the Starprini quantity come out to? 1.07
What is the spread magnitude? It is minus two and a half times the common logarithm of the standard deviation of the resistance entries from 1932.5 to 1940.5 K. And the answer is -2.5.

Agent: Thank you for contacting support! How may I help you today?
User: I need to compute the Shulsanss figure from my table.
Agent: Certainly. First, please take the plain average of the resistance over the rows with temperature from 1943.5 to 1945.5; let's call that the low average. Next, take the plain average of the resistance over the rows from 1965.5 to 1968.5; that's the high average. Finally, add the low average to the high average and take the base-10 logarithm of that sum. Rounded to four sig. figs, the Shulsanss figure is 2.603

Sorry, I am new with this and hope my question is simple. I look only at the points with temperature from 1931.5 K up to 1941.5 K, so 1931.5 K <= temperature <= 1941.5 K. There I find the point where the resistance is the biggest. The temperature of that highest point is 1933.0 K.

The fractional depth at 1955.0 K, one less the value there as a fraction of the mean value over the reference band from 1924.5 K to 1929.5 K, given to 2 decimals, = 0.21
